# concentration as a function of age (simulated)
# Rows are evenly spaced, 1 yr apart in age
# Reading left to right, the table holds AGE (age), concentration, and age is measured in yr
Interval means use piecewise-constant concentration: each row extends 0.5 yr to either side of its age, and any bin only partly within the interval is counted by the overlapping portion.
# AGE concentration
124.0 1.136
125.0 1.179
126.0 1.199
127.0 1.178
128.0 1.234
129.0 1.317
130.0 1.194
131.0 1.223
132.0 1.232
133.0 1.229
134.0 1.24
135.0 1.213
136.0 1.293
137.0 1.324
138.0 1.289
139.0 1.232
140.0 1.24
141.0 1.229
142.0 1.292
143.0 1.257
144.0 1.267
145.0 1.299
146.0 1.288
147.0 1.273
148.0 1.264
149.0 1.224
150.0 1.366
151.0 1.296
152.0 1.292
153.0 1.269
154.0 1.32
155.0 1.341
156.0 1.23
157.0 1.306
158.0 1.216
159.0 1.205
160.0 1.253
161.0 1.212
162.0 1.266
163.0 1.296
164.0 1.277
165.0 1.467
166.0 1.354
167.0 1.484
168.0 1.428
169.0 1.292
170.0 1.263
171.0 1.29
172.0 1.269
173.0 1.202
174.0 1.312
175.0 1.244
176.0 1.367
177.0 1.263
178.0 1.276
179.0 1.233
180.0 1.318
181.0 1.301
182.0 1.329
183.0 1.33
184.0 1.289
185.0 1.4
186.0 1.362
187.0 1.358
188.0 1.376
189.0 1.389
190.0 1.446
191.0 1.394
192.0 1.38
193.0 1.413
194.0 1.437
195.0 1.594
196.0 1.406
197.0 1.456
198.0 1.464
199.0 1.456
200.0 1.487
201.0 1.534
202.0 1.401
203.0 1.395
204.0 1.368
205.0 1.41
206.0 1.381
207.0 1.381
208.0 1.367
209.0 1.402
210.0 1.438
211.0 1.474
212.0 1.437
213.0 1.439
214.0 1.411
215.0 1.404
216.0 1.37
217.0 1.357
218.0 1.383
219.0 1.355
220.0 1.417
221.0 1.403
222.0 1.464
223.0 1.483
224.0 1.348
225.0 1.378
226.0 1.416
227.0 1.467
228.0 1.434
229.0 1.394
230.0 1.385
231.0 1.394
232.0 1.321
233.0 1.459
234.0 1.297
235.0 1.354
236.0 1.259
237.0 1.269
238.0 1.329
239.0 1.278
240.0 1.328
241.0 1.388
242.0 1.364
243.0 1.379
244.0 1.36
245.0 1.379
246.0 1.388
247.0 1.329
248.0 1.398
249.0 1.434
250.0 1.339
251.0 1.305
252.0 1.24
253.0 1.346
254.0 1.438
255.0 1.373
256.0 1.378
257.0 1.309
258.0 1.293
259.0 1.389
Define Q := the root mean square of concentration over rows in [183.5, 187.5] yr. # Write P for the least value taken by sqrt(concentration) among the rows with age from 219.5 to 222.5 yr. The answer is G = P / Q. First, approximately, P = 1.184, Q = 1.35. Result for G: 0.876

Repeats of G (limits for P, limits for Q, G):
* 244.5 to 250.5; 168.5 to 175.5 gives 0.909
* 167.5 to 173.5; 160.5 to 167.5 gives 0.818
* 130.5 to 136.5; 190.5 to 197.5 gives 0.764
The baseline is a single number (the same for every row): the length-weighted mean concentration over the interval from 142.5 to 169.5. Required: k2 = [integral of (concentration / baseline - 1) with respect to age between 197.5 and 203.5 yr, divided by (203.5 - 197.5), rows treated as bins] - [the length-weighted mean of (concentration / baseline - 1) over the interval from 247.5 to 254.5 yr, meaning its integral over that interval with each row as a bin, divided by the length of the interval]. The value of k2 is 0.08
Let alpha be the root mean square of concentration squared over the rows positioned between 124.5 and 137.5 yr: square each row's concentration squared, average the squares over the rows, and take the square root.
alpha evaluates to 1.5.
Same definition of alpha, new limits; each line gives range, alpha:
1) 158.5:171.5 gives 1.8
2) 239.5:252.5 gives 1.8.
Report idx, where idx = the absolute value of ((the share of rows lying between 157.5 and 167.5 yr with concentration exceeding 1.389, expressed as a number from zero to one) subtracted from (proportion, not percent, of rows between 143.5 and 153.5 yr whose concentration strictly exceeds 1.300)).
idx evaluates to 0.1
